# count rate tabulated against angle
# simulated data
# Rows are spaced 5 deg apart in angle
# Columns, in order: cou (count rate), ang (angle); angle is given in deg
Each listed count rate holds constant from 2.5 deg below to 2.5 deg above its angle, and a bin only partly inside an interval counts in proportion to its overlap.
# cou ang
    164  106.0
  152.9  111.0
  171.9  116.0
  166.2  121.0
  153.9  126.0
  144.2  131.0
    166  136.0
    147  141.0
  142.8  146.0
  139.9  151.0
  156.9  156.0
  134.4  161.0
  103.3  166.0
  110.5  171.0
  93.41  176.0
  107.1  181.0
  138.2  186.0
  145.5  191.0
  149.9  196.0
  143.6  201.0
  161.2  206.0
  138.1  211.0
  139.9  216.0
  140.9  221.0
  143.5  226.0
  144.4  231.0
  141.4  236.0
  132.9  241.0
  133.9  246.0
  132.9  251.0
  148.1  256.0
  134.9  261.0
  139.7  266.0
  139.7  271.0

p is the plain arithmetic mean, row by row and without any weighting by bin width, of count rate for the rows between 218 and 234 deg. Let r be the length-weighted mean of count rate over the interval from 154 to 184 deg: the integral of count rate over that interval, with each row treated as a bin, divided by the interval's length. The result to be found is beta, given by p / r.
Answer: 1.219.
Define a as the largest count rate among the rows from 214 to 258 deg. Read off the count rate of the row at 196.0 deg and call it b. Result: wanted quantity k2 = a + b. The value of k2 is 298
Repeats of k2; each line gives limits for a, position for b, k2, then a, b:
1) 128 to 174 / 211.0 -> 304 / 166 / 138.1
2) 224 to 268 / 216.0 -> 288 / 148.1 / 139.9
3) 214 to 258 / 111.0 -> 301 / 148.1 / 152.9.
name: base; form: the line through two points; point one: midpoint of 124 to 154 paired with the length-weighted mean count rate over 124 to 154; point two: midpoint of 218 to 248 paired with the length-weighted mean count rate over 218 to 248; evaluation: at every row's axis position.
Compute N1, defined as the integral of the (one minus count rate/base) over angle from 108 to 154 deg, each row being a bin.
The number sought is -1.3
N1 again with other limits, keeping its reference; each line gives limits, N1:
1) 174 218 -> 2.3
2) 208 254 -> 0.3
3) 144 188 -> 6.5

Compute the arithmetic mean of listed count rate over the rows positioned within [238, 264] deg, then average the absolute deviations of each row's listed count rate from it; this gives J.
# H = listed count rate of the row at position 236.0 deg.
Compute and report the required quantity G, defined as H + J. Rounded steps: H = 141.4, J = 4.6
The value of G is 146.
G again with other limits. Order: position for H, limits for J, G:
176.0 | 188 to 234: 98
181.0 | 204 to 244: 112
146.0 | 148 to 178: 163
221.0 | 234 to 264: 146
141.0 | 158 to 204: 166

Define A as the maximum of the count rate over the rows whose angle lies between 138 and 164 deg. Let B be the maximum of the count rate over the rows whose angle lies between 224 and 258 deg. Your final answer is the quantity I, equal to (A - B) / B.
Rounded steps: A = 156.9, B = 148.1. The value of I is 0.06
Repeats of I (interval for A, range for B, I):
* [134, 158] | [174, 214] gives 0.03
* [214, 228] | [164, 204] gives -0.04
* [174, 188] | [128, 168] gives -0.17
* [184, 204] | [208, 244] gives 0.04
